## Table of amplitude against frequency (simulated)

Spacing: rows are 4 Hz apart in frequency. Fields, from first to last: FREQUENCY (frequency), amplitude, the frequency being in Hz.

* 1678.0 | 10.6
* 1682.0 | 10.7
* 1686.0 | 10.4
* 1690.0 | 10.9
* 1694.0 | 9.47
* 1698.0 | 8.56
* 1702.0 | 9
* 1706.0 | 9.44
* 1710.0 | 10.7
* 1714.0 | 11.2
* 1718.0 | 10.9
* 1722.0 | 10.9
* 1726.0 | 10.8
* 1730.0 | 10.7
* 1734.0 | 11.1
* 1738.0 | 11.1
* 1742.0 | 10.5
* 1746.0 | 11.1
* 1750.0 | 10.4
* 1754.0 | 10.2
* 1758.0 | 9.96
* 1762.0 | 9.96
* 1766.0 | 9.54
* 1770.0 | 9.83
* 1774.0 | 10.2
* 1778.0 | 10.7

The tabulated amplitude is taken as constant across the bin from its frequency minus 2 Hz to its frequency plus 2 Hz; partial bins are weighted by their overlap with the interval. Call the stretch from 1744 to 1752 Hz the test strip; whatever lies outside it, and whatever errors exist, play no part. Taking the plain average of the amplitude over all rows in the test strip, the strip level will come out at 10.75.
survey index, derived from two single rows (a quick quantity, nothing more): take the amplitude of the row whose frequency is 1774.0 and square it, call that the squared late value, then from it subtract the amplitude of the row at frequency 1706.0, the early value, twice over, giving 85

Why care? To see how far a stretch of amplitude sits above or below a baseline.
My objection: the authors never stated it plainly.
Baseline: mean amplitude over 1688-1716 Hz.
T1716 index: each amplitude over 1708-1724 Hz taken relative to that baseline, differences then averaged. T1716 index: 1.0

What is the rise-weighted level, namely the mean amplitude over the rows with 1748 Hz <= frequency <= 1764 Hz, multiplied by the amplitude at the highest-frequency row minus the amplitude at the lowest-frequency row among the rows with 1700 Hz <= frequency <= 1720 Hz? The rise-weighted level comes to 19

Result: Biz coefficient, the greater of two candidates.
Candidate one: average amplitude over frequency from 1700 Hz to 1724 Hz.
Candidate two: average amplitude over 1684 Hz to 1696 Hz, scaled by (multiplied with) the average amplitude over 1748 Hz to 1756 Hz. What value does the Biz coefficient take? 105.6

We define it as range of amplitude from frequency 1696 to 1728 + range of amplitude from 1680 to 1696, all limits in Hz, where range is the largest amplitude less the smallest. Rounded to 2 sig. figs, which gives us 4.1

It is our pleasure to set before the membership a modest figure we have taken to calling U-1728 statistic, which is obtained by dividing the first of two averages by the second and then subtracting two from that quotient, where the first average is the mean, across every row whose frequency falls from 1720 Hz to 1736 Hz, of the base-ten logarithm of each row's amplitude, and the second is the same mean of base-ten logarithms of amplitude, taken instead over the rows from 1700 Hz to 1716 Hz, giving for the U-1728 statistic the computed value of -0.97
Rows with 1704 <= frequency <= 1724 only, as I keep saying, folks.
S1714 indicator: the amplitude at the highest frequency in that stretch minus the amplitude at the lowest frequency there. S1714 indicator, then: 1.5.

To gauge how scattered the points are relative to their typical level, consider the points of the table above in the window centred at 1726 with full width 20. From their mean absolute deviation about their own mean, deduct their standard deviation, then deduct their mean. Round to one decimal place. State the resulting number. -10.9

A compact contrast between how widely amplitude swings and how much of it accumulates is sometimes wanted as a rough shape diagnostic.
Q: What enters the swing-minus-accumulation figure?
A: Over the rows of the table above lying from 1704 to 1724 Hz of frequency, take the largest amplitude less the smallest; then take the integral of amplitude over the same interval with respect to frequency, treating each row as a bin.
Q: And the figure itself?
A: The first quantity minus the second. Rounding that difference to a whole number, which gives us -211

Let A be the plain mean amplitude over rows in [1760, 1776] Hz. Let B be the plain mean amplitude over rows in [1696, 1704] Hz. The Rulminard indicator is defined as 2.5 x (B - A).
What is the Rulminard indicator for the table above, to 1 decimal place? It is -2.8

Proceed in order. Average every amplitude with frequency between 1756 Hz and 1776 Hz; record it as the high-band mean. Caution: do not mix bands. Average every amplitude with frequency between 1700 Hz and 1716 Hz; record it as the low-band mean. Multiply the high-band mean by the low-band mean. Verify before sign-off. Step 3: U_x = 100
